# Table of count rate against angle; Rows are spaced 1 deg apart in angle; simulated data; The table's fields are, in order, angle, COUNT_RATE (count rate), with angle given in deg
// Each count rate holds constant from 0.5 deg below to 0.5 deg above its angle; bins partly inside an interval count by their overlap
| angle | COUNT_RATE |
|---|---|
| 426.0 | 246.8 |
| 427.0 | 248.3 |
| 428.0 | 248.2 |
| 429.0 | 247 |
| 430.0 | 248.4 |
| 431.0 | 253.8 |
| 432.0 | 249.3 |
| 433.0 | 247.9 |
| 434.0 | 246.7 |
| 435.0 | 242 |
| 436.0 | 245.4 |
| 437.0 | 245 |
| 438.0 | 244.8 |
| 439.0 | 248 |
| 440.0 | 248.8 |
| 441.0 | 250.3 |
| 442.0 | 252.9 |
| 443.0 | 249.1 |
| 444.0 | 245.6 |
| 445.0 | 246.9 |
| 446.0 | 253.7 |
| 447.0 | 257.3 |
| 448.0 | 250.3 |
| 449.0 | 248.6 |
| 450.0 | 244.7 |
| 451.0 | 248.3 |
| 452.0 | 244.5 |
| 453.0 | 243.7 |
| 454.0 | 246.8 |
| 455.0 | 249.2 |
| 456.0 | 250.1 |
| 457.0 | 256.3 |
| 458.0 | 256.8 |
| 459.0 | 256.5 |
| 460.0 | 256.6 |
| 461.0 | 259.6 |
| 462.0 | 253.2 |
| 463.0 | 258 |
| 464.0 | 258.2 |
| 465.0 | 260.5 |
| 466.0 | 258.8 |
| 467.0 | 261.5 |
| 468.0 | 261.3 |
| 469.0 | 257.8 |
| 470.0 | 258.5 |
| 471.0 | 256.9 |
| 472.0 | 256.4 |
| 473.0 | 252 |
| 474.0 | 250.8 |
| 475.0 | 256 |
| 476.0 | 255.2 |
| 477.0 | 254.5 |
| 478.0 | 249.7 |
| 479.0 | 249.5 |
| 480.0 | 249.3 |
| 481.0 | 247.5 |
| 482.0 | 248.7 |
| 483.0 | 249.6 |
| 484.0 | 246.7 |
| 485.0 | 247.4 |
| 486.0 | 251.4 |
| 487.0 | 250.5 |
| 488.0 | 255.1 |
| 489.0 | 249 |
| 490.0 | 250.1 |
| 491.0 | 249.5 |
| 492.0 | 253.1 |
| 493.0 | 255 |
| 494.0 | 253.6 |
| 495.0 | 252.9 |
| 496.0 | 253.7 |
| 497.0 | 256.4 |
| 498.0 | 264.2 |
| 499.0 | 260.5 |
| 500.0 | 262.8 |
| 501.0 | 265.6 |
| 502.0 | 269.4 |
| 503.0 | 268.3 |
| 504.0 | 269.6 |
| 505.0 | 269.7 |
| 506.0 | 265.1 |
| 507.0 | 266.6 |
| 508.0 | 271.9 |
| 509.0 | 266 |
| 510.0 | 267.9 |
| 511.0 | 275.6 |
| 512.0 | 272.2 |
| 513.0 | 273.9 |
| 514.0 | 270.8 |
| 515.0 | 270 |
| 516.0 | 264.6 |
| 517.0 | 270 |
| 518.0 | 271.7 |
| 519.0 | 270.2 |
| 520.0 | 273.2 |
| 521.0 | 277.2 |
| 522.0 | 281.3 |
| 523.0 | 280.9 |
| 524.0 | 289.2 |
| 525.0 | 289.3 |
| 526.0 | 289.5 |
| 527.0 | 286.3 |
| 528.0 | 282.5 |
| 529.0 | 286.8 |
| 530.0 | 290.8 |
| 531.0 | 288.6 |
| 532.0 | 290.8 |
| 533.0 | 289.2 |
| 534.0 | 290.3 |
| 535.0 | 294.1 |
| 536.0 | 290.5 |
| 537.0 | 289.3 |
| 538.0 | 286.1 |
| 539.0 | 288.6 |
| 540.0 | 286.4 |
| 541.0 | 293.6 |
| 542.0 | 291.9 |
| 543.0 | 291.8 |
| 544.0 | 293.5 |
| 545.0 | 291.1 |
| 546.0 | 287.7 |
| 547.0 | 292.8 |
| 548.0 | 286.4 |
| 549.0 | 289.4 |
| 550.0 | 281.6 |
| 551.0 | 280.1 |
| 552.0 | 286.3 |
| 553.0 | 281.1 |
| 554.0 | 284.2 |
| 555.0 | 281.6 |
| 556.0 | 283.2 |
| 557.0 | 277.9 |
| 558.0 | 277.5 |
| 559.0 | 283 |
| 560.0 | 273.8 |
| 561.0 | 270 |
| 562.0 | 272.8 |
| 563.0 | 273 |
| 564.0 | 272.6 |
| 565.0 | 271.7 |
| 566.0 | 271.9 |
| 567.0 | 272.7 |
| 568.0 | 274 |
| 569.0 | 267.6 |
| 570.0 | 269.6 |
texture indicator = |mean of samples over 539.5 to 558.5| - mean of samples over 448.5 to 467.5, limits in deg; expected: 33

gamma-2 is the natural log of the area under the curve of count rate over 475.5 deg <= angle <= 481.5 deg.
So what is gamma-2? 7.32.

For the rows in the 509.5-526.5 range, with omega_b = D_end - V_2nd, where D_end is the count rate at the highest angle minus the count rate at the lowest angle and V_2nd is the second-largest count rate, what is -268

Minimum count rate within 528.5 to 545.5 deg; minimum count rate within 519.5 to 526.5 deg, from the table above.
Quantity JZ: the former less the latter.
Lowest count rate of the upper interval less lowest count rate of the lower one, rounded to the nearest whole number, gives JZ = 13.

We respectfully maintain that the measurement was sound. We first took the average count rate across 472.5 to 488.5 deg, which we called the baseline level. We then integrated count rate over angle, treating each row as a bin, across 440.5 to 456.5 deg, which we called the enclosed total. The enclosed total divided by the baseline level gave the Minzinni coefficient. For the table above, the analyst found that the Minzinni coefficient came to 15.9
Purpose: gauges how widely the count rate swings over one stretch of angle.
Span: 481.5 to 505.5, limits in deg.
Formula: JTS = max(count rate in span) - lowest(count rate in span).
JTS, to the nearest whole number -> 23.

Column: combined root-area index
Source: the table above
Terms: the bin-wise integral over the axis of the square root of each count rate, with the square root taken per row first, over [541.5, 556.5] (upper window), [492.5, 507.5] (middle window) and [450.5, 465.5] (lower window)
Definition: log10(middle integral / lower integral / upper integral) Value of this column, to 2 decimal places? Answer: -2.40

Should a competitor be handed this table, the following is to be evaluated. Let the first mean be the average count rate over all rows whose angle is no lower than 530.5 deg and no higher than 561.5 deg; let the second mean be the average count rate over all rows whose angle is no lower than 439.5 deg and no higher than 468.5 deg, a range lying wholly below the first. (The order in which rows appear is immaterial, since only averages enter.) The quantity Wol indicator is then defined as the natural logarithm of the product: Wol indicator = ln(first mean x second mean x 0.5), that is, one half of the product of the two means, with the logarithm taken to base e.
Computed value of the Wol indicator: 10.50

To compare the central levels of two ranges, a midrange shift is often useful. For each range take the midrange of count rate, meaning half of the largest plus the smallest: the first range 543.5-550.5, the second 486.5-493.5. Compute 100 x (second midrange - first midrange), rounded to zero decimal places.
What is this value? -3550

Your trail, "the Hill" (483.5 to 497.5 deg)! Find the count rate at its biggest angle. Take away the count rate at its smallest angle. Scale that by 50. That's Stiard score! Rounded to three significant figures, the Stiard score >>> 485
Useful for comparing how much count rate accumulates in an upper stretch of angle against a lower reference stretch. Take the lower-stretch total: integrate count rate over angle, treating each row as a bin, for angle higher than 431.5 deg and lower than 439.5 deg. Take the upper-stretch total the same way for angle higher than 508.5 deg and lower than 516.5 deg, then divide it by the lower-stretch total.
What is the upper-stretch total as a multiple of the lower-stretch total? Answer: 1.10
